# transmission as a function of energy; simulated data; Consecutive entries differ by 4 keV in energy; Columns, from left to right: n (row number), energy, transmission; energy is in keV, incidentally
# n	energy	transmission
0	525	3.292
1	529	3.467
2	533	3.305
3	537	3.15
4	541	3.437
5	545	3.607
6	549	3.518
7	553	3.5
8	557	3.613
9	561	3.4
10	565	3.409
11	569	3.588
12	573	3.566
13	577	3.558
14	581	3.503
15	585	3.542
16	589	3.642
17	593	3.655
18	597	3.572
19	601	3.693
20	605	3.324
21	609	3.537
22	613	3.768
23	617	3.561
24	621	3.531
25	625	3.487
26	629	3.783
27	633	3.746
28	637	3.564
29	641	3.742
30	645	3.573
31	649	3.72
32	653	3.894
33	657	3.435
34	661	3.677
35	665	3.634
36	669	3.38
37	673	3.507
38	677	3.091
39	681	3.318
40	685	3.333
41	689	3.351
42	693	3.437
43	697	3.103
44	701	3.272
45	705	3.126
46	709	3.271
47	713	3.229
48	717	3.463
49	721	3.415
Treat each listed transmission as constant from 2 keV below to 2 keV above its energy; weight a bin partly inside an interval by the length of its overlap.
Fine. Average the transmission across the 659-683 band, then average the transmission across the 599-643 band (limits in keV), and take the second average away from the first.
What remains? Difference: -0.18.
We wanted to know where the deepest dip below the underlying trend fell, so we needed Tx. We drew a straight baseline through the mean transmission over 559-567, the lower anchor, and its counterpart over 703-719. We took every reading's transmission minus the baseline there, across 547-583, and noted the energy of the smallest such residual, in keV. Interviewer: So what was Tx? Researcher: 561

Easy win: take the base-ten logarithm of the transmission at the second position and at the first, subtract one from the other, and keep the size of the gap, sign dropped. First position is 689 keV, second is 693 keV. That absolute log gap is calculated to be 0.011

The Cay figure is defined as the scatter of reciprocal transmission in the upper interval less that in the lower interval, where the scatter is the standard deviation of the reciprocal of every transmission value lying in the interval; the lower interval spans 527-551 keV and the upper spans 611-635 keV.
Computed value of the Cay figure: -0.004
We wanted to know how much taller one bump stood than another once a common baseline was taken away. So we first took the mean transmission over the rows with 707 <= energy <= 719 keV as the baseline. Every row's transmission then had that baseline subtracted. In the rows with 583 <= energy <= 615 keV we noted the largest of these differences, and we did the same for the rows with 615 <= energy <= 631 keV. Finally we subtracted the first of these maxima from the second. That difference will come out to 0.0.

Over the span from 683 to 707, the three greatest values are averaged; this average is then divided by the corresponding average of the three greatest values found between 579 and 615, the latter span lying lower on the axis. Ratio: 0.91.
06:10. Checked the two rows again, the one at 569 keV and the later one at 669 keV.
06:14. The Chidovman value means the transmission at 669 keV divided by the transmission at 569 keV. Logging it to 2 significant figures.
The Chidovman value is 0.94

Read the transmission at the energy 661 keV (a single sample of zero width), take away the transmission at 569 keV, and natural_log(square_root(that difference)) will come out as -1.21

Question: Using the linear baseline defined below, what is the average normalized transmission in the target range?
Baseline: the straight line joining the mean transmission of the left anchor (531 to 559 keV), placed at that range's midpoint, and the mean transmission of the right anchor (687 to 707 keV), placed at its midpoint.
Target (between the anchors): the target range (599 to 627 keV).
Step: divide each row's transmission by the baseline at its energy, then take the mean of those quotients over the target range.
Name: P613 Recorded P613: 1.06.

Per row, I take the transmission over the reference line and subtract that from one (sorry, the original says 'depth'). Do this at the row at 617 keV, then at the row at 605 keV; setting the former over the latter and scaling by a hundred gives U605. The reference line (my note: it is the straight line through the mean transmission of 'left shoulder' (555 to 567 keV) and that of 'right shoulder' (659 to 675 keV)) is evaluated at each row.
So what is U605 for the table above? -26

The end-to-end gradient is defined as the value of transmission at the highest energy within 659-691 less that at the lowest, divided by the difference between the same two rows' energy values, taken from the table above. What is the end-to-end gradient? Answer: -0.0116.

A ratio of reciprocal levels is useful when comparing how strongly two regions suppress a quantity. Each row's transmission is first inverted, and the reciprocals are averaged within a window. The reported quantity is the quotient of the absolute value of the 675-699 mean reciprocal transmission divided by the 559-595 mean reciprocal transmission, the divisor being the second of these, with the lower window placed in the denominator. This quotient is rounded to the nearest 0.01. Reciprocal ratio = 1.08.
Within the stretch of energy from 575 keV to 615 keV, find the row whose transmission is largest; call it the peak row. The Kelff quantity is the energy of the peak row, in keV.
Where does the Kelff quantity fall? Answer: 613 keV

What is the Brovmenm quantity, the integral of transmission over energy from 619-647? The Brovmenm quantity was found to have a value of 102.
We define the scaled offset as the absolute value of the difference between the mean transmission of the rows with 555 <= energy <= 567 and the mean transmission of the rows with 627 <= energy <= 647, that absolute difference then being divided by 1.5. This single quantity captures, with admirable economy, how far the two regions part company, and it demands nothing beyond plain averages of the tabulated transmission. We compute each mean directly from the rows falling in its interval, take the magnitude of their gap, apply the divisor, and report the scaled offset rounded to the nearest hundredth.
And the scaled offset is 0.14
